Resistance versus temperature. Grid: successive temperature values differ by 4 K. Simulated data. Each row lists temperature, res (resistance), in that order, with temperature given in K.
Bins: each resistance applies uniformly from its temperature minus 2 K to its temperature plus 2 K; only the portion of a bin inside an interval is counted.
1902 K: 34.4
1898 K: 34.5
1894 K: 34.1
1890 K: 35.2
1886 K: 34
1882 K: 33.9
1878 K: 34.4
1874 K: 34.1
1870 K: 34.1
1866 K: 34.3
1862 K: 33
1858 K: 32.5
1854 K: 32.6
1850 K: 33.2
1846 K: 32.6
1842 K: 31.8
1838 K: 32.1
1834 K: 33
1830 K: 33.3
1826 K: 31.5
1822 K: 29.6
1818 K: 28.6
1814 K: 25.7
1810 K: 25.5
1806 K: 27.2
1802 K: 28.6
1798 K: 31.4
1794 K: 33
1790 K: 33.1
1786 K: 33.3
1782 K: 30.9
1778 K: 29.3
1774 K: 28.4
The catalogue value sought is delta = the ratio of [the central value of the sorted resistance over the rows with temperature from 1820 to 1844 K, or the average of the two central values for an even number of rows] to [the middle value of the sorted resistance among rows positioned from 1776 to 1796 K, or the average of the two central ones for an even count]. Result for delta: 0.97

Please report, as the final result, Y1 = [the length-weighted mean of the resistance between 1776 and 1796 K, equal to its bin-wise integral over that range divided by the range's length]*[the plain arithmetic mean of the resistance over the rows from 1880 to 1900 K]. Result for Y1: 1096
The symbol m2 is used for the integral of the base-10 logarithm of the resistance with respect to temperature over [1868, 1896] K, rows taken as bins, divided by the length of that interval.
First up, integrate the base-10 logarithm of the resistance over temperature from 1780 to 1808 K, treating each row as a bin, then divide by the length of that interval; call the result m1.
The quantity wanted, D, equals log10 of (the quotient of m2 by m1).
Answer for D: 0.012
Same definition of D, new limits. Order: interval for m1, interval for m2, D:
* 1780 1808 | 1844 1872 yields 0.009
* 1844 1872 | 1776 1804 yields -0.007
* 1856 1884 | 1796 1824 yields -0.024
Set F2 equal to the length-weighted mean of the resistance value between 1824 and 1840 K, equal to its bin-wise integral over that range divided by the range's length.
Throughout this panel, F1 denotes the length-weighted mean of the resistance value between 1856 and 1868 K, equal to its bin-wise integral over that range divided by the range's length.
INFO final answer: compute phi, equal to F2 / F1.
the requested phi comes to 0.98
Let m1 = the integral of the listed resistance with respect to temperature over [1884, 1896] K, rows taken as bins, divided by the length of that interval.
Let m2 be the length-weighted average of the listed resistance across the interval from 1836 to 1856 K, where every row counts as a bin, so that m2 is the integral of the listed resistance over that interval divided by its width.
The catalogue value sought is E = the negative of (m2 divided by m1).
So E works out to -0.94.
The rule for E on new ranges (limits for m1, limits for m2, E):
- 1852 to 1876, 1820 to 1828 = -0.91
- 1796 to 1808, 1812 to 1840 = -1.05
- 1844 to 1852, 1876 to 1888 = -1.04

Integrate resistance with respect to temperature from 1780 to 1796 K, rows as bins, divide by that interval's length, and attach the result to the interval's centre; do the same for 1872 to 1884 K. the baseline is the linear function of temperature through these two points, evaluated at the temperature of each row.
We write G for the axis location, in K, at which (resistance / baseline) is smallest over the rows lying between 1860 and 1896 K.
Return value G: 1862 K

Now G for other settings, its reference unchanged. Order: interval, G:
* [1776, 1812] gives 1810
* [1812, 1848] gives 1814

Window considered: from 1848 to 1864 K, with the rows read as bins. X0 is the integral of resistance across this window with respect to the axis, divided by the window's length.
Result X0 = 32.8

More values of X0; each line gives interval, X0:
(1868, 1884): 34.1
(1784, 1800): 32.7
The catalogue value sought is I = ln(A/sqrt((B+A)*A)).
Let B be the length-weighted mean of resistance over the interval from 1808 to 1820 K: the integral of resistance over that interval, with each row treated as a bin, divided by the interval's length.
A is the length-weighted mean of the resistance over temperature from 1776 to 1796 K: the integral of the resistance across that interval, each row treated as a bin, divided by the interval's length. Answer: -0.303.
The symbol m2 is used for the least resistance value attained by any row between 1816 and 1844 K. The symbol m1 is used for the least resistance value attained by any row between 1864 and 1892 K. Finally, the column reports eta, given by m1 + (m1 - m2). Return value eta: 39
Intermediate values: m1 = 33.9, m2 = 28.6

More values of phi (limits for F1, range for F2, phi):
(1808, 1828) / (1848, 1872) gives 1.18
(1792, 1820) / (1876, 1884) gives 1.20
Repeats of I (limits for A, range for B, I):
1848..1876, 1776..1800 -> -0.335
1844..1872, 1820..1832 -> -0.333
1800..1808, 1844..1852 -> -0.389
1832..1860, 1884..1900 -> -0.361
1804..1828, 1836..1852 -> -0.384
